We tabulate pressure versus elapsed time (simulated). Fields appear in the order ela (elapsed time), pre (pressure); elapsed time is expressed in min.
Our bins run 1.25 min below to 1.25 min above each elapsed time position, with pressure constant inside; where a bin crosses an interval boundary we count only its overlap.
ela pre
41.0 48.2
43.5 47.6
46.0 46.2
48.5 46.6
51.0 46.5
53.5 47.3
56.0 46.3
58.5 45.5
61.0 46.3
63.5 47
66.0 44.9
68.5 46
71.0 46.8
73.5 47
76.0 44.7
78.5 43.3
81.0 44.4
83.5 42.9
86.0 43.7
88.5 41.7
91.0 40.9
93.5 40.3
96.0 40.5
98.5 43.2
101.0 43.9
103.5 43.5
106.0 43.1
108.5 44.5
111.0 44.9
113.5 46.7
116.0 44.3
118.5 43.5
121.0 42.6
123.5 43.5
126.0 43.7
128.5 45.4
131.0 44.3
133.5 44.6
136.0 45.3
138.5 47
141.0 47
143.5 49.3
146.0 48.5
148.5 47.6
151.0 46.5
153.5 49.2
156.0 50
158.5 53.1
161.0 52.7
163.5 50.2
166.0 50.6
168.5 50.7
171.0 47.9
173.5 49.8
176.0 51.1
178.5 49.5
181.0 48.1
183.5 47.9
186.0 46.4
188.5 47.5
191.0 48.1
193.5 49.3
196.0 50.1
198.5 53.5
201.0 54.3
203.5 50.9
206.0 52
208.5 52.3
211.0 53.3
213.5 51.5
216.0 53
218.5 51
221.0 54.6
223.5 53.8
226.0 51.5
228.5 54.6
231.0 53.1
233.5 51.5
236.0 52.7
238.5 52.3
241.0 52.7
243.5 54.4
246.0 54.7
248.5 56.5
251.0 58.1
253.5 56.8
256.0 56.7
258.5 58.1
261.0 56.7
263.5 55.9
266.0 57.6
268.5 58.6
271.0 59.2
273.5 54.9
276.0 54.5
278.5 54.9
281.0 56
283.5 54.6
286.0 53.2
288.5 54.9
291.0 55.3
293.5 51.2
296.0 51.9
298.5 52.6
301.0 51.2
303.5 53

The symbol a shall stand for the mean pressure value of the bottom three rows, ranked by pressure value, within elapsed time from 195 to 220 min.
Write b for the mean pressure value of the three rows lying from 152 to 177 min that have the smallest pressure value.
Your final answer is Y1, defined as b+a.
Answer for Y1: 100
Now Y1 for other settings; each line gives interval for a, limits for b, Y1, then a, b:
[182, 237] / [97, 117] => 91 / 47.3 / 43.3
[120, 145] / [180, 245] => 91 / 43.3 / 47.3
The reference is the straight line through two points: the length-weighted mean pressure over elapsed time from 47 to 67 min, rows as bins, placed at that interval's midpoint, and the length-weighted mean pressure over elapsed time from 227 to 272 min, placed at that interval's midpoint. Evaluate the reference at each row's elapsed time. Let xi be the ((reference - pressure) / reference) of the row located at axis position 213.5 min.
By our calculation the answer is 0.043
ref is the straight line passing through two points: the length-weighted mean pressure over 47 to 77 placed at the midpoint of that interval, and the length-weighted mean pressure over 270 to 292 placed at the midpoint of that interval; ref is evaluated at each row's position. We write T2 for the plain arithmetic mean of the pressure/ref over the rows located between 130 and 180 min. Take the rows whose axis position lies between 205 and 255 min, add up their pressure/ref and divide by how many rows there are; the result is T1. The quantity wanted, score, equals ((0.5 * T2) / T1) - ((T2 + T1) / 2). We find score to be -0.507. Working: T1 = 1.01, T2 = 0.97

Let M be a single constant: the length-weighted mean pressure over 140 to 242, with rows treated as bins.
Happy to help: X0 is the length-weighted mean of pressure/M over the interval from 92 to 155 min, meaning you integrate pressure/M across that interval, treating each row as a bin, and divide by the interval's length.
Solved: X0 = 0.89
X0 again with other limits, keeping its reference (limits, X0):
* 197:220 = 1.03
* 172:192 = 0.96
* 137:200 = 0.97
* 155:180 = 1.00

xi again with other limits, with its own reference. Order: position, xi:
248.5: -0.018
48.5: -0.015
